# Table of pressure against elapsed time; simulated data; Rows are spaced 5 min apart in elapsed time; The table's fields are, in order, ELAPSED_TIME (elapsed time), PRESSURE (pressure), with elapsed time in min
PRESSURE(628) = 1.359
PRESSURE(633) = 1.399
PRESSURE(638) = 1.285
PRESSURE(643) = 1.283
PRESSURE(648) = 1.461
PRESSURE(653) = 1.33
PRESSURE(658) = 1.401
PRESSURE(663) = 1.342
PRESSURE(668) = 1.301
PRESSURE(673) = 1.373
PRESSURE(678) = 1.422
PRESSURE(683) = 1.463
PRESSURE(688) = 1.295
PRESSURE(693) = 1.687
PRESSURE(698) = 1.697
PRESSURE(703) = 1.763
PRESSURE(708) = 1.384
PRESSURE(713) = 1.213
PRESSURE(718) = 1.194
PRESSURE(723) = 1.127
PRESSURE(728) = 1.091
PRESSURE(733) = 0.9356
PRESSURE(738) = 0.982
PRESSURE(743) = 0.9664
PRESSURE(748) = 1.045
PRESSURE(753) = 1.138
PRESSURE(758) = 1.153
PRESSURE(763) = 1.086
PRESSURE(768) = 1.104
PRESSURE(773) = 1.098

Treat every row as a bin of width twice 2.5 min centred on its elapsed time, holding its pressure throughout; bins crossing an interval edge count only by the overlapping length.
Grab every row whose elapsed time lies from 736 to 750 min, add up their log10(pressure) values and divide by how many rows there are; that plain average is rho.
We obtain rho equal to 0.00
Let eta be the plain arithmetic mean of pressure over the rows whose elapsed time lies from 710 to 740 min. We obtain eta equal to 1.09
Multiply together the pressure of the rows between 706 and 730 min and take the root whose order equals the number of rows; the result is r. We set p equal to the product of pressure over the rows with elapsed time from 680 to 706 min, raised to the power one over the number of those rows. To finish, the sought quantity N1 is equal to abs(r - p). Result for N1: 0.373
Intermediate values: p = 1.57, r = 1.2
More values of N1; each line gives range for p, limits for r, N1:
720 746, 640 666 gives 0.344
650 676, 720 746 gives 0.331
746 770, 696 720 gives 0.326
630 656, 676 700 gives 0.155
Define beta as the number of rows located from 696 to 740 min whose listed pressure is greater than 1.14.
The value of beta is 5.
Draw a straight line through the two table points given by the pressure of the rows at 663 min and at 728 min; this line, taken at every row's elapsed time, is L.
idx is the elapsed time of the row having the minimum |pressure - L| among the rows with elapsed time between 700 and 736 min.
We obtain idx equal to 728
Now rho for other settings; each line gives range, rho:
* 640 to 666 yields 0.13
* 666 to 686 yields 0.14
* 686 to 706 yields 0.20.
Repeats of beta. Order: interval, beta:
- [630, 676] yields 9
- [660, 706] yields 9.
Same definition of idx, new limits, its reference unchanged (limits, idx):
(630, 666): 663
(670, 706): 688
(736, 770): 748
